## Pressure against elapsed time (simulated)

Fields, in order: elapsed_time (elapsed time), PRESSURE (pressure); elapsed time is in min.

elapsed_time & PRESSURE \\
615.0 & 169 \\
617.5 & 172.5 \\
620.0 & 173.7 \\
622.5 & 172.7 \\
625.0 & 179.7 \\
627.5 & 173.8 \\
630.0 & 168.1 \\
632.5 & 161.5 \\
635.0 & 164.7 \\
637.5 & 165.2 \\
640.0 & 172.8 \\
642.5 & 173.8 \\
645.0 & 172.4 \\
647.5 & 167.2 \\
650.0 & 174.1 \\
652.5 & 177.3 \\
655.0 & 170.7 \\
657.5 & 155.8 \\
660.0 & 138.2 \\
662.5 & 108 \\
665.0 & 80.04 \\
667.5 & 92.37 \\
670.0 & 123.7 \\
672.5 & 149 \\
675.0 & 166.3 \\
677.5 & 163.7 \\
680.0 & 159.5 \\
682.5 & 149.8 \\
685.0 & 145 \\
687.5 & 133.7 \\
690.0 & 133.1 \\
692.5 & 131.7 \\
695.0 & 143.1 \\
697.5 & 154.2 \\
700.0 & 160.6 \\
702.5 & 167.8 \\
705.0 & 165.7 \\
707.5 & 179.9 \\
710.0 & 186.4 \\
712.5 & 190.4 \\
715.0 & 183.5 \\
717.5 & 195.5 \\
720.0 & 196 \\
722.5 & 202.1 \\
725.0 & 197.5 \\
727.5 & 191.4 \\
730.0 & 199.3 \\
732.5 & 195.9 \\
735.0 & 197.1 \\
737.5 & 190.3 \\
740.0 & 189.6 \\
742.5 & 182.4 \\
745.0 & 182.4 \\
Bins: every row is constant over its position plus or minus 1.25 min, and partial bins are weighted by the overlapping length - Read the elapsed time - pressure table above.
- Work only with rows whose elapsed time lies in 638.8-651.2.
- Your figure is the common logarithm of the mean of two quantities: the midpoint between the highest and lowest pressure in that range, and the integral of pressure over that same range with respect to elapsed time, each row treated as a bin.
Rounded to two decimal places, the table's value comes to 3.06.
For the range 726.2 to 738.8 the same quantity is 3.12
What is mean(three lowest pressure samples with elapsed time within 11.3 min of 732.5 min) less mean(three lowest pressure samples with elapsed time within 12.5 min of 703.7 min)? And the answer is 44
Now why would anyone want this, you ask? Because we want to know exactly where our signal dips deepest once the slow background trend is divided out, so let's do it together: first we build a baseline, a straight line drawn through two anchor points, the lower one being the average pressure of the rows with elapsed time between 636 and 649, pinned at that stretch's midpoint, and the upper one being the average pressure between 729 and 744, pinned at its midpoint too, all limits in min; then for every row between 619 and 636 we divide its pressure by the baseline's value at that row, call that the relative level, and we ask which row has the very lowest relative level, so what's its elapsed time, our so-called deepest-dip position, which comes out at 632.5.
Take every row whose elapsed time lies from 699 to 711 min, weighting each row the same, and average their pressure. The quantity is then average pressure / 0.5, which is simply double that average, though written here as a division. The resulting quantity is 344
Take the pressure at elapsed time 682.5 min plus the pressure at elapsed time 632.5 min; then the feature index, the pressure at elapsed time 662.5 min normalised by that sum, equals 0.347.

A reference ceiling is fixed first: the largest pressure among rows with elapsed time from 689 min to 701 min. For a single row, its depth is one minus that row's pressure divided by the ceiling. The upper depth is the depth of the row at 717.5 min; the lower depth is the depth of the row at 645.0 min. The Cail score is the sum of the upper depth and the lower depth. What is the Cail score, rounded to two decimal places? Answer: -0.29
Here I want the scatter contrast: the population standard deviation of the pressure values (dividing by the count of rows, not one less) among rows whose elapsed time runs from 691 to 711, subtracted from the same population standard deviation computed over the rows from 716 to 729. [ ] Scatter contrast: -13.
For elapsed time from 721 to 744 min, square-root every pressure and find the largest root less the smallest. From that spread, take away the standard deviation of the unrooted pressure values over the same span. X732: -5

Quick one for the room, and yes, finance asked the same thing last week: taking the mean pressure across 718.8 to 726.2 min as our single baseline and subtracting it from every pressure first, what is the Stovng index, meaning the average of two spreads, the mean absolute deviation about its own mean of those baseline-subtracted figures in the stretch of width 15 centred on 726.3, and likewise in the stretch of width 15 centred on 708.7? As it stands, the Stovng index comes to 5.4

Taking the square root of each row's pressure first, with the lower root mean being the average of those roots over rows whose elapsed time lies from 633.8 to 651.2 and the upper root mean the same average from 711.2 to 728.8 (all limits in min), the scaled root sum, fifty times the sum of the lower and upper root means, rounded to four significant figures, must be 1348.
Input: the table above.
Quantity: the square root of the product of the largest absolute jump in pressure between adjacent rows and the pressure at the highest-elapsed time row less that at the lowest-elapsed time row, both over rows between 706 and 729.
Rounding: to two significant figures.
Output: 12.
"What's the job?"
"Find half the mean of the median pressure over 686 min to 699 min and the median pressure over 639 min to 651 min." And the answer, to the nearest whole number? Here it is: 77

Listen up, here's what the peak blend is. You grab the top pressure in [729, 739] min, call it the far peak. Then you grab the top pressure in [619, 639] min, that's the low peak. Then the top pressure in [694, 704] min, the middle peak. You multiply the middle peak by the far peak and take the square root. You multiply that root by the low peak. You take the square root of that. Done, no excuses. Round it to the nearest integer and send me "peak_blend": 181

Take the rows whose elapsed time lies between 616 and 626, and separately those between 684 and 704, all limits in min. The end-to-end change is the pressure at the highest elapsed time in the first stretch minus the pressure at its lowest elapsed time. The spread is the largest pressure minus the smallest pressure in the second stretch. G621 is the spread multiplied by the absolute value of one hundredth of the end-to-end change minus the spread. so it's 1301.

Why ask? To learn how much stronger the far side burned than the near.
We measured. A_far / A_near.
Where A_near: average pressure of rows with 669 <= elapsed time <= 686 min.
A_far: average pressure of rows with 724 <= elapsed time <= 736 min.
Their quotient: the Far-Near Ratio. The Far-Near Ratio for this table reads 1.30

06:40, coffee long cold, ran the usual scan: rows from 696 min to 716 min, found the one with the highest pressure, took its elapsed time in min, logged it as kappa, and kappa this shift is 712.5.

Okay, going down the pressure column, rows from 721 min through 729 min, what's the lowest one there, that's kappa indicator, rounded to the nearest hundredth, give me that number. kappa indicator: 191.40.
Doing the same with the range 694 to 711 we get 143.10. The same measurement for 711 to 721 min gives 183.50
